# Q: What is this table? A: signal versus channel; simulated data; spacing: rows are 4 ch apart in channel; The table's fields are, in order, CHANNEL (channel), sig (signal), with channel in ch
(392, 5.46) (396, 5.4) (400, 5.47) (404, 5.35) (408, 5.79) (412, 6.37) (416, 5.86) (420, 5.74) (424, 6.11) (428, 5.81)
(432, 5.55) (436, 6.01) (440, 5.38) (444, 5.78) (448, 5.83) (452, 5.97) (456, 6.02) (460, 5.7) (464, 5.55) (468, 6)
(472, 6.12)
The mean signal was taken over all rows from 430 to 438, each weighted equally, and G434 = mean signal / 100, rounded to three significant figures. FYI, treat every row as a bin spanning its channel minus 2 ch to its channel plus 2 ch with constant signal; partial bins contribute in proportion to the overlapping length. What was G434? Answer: 0.0578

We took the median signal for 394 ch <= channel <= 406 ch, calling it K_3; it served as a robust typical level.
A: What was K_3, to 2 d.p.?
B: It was 5.40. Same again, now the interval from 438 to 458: 5.83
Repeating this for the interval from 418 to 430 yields 5.81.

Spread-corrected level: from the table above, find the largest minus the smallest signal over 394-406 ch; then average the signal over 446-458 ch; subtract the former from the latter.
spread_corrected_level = 5.8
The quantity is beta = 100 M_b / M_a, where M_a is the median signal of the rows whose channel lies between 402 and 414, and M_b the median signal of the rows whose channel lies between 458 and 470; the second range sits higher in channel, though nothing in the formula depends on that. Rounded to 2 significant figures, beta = 98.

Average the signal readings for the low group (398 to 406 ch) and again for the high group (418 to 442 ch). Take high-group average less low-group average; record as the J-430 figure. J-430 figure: 0.4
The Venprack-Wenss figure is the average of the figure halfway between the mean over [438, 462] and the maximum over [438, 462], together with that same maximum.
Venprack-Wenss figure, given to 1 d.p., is 6.0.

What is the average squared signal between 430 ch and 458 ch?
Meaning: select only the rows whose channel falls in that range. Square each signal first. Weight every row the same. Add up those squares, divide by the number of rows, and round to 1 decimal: 33.6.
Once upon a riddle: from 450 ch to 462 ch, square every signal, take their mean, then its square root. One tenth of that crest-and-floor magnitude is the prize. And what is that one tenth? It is 0.590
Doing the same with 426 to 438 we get 0.579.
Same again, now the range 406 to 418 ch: 0.601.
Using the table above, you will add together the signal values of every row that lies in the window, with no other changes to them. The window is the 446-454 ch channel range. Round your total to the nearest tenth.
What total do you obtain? 11.8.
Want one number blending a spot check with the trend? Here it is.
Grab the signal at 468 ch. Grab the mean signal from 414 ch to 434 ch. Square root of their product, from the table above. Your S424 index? 5.91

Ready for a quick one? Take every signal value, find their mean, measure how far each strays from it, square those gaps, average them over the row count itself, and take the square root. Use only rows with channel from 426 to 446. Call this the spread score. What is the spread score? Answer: 0.22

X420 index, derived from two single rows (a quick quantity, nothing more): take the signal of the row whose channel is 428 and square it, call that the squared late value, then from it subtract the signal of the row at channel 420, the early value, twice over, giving 22.3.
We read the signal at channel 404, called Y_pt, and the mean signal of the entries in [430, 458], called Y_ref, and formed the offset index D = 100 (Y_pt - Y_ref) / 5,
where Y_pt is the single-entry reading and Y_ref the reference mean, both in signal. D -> -9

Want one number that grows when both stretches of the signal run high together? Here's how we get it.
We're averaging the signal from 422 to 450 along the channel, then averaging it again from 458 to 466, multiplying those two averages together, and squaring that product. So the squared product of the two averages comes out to 1058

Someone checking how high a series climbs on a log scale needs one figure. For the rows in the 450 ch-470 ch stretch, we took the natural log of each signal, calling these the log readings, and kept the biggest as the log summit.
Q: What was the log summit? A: 1.795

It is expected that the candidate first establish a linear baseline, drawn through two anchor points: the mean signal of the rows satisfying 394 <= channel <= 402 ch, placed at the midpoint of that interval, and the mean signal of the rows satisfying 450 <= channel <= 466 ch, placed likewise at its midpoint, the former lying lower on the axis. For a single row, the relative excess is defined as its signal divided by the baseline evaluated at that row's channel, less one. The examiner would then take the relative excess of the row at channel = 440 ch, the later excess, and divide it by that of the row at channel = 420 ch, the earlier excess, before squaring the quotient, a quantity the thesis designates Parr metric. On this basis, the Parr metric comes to 3.4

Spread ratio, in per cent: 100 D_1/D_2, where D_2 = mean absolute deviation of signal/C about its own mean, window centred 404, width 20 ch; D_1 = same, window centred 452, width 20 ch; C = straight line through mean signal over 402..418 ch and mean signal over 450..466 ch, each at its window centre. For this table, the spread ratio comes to 34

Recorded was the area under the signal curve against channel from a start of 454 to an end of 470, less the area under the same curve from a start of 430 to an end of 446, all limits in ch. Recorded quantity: 2.2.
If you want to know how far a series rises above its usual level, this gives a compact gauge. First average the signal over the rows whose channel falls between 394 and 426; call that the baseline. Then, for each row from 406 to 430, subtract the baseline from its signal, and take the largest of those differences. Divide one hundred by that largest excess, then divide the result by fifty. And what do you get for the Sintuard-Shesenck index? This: 3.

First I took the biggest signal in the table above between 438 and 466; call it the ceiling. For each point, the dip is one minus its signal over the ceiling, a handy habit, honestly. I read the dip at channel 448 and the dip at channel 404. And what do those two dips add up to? 0.14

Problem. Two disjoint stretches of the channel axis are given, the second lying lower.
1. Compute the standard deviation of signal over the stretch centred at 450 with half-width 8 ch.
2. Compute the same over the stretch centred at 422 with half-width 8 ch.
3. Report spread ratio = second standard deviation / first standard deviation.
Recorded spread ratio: 1.42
